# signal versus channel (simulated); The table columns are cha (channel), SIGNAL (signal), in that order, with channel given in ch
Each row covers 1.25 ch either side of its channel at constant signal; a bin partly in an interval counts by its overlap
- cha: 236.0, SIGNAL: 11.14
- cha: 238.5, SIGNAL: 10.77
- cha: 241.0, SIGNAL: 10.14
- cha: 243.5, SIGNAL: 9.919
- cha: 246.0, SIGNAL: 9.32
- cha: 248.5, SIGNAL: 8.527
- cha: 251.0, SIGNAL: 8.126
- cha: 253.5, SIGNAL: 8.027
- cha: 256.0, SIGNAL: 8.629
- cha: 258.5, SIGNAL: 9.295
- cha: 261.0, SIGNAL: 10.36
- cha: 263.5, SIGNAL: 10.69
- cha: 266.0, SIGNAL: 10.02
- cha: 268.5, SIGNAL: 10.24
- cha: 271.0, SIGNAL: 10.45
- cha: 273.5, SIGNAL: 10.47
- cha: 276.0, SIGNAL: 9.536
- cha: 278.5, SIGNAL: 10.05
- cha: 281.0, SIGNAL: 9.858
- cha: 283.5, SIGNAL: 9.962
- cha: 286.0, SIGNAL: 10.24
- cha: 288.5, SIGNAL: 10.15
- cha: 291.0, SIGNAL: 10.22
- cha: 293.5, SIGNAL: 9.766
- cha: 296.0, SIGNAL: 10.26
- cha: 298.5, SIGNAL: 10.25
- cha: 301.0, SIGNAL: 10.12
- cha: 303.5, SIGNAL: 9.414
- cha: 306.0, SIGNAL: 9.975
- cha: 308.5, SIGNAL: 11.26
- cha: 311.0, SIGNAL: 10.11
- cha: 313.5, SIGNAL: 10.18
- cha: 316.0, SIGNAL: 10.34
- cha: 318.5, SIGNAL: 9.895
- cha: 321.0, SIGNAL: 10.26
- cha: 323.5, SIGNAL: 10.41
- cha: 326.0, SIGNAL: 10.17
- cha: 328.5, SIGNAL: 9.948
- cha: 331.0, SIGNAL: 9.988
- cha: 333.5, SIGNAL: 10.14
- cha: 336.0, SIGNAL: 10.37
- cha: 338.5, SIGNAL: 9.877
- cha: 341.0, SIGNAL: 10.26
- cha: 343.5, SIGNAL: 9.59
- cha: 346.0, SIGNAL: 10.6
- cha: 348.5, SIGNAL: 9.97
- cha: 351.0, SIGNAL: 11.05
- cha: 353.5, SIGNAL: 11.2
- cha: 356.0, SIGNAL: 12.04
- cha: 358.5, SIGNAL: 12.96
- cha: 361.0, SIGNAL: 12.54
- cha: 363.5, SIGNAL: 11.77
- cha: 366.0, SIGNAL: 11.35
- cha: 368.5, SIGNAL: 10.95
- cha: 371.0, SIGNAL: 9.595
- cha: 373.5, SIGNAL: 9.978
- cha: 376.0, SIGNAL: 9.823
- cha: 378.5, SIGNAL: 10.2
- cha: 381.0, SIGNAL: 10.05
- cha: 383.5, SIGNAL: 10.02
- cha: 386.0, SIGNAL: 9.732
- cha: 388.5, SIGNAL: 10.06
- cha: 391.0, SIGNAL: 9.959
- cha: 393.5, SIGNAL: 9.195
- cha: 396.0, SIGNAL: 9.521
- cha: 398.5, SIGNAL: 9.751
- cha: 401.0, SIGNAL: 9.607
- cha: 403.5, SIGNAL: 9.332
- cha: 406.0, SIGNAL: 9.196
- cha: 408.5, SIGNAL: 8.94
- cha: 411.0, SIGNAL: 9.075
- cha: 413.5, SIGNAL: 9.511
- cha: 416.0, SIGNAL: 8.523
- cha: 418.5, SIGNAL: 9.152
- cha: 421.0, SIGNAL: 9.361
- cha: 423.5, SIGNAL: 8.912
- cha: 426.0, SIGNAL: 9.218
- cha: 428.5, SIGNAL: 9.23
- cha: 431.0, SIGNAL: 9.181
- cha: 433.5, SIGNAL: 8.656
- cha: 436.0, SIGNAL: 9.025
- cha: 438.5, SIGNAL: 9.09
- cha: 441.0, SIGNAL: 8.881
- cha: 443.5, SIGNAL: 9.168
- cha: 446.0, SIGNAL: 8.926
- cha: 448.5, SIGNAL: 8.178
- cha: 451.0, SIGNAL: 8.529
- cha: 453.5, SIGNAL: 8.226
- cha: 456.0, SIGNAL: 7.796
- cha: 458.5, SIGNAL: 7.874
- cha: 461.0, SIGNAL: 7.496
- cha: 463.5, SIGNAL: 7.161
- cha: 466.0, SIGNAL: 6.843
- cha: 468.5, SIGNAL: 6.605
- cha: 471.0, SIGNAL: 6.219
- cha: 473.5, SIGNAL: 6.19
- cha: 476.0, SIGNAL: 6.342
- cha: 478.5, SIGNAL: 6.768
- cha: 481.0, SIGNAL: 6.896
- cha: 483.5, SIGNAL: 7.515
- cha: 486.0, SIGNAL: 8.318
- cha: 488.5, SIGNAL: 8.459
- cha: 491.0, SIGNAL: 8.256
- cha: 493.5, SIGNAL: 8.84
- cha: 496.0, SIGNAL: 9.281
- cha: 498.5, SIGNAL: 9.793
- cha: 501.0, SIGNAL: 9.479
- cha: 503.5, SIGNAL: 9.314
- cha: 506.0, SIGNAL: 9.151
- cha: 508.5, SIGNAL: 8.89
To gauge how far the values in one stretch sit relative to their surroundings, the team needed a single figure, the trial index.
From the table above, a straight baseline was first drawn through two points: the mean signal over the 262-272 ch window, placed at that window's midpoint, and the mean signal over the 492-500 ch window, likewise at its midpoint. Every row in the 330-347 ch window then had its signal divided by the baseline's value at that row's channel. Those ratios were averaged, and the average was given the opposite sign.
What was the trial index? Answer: -1.01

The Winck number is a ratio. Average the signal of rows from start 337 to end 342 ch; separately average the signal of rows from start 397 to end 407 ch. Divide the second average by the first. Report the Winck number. 0.94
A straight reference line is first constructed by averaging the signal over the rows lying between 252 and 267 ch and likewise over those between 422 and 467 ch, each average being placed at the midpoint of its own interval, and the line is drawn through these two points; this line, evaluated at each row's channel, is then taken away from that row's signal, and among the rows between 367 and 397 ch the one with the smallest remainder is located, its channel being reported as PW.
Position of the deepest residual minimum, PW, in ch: 393.5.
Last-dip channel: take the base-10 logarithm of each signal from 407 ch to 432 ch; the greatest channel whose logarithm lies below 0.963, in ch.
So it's 431.0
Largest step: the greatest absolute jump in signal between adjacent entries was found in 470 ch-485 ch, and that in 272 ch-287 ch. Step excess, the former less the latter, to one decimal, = -0.3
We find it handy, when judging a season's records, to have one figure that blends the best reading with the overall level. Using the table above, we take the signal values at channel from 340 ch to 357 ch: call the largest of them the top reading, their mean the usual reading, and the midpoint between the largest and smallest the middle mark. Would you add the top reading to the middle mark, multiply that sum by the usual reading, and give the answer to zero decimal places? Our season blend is 244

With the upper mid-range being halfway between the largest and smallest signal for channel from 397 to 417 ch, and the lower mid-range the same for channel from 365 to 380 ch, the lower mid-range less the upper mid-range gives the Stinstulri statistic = 1.3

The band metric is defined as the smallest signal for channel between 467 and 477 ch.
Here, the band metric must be 6.19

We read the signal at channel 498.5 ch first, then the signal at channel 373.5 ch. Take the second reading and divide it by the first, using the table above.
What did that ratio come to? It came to 1.0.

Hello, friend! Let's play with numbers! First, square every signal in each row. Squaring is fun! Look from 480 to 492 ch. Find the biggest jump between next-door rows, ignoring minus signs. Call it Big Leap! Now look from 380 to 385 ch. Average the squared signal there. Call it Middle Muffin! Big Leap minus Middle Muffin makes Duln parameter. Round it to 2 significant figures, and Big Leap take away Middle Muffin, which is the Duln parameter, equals -88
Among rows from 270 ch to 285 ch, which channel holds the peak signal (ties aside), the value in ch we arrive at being 273.5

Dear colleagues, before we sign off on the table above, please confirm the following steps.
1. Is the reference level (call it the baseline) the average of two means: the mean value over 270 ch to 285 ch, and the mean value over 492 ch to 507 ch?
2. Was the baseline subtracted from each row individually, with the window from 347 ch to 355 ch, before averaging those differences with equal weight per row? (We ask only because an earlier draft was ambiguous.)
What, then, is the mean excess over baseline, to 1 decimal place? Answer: 1.1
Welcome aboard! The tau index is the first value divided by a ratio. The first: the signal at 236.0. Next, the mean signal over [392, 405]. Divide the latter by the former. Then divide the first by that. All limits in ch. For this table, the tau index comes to 13.1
